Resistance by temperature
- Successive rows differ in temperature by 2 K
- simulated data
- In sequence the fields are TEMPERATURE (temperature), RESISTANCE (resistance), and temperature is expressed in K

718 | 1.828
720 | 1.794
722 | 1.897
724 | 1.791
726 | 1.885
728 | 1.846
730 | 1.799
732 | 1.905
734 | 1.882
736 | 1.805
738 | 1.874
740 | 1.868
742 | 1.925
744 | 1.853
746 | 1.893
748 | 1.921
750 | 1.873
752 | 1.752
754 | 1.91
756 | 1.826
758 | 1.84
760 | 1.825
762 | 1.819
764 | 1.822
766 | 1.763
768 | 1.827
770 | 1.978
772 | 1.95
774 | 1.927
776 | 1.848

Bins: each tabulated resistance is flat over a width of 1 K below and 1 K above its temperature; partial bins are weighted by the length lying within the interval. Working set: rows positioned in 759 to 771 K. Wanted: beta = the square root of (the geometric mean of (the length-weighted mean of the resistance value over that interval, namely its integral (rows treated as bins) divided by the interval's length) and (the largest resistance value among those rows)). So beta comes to 1.381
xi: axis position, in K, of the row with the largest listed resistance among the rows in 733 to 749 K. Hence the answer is 742 K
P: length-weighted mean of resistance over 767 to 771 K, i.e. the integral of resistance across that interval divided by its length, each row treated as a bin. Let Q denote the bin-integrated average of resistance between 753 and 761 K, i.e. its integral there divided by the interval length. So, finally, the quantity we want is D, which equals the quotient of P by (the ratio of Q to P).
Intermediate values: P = 1.90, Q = 1.85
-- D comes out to 1.96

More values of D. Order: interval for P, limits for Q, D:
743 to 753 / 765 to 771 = 1.86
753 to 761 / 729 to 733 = 1.85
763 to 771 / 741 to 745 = 1.81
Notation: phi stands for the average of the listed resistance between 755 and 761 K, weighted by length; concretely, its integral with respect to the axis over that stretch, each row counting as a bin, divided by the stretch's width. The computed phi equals 1.83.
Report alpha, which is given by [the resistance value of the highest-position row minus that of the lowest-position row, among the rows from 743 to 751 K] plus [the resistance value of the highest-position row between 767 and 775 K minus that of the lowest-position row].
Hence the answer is 0.12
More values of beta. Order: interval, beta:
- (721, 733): 1.371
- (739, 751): 1.381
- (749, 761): 1.369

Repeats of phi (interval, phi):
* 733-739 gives 1.85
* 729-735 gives 1.86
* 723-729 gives 1.84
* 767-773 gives 1.92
